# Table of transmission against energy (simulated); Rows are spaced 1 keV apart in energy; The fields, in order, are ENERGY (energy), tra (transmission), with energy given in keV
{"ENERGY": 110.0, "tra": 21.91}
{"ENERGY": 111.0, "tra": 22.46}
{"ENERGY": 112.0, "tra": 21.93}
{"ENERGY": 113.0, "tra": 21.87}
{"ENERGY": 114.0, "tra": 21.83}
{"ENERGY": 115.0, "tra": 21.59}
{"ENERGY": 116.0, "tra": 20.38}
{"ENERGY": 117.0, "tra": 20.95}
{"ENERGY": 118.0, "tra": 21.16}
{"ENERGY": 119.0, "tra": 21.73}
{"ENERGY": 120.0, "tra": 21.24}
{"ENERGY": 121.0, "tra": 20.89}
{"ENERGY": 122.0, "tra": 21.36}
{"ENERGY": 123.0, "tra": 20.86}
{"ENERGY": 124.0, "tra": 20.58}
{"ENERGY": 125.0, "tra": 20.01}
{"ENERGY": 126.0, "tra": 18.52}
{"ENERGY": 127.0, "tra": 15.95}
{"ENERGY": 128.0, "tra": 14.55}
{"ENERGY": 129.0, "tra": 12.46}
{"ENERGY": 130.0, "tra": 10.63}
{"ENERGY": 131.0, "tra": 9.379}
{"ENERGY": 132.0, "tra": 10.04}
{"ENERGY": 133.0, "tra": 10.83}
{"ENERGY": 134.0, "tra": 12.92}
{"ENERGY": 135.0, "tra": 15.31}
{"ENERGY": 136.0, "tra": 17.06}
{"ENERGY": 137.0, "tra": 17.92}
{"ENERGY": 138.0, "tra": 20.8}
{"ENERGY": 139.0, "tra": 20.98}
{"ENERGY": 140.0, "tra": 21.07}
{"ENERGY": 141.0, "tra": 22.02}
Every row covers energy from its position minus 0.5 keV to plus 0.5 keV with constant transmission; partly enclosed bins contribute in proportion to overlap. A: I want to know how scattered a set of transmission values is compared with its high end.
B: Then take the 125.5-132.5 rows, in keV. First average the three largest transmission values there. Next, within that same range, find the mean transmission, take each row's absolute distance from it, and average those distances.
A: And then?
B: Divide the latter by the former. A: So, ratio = 0.17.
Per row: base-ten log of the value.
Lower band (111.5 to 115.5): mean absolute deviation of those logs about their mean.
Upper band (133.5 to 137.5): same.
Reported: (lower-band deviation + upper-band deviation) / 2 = 0.025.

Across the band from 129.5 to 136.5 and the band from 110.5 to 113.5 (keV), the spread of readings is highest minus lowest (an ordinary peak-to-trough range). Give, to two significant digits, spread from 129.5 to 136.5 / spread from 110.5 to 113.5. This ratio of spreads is 13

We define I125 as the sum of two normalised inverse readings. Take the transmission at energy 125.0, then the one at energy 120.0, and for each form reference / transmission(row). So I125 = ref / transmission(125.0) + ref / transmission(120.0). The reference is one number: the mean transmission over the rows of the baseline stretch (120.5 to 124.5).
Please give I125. 2.0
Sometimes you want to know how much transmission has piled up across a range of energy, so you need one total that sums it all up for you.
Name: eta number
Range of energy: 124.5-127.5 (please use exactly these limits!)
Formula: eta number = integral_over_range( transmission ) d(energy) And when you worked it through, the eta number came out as 54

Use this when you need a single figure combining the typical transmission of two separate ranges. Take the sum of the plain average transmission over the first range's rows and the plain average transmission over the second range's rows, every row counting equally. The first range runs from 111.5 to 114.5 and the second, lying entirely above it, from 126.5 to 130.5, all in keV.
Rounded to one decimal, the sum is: 35.3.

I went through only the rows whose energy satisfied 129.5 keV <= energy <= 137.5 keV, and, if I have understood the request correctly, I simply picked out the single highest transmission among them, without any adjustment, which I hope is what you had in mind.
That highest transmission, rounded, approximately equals 17.92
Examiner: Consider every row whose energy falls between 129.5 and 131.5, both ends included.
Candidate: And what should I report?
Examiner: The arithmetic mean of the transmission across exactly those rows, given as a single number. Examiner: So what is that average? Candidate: 10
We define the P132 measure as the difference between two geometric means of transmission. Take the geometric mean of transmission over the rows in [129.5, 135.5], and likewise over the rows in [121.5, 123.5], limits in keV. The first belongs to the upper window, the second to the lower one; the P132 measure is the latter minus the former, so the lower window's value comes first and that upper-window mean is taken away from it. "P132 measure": 10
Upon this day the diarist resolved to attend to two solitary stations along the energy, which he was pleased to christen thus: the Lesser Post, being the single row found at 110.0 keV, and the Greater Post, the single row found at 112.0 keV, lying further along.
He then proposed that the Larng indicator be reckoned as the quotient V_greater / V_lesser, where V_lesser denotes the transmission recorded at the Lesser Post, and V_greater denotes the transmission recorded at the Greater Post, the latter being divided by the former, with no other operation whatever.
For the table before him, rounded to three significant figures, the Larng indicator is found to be 1.00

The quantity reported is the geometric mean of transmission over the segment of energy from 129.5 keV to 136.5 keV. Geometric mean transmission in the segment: 12.0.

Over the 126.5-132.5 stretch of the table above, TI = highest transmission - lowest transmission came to 7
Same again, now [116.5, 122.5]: 1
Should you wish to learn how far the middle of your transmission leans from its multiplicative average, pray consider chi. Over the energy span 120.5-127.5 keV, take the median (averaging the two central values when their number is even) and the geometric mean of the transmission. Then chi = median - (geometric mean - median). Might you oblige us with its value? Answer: 21.5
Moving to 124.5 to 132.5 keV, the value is 13.6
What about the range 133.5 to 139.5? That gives 17.7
